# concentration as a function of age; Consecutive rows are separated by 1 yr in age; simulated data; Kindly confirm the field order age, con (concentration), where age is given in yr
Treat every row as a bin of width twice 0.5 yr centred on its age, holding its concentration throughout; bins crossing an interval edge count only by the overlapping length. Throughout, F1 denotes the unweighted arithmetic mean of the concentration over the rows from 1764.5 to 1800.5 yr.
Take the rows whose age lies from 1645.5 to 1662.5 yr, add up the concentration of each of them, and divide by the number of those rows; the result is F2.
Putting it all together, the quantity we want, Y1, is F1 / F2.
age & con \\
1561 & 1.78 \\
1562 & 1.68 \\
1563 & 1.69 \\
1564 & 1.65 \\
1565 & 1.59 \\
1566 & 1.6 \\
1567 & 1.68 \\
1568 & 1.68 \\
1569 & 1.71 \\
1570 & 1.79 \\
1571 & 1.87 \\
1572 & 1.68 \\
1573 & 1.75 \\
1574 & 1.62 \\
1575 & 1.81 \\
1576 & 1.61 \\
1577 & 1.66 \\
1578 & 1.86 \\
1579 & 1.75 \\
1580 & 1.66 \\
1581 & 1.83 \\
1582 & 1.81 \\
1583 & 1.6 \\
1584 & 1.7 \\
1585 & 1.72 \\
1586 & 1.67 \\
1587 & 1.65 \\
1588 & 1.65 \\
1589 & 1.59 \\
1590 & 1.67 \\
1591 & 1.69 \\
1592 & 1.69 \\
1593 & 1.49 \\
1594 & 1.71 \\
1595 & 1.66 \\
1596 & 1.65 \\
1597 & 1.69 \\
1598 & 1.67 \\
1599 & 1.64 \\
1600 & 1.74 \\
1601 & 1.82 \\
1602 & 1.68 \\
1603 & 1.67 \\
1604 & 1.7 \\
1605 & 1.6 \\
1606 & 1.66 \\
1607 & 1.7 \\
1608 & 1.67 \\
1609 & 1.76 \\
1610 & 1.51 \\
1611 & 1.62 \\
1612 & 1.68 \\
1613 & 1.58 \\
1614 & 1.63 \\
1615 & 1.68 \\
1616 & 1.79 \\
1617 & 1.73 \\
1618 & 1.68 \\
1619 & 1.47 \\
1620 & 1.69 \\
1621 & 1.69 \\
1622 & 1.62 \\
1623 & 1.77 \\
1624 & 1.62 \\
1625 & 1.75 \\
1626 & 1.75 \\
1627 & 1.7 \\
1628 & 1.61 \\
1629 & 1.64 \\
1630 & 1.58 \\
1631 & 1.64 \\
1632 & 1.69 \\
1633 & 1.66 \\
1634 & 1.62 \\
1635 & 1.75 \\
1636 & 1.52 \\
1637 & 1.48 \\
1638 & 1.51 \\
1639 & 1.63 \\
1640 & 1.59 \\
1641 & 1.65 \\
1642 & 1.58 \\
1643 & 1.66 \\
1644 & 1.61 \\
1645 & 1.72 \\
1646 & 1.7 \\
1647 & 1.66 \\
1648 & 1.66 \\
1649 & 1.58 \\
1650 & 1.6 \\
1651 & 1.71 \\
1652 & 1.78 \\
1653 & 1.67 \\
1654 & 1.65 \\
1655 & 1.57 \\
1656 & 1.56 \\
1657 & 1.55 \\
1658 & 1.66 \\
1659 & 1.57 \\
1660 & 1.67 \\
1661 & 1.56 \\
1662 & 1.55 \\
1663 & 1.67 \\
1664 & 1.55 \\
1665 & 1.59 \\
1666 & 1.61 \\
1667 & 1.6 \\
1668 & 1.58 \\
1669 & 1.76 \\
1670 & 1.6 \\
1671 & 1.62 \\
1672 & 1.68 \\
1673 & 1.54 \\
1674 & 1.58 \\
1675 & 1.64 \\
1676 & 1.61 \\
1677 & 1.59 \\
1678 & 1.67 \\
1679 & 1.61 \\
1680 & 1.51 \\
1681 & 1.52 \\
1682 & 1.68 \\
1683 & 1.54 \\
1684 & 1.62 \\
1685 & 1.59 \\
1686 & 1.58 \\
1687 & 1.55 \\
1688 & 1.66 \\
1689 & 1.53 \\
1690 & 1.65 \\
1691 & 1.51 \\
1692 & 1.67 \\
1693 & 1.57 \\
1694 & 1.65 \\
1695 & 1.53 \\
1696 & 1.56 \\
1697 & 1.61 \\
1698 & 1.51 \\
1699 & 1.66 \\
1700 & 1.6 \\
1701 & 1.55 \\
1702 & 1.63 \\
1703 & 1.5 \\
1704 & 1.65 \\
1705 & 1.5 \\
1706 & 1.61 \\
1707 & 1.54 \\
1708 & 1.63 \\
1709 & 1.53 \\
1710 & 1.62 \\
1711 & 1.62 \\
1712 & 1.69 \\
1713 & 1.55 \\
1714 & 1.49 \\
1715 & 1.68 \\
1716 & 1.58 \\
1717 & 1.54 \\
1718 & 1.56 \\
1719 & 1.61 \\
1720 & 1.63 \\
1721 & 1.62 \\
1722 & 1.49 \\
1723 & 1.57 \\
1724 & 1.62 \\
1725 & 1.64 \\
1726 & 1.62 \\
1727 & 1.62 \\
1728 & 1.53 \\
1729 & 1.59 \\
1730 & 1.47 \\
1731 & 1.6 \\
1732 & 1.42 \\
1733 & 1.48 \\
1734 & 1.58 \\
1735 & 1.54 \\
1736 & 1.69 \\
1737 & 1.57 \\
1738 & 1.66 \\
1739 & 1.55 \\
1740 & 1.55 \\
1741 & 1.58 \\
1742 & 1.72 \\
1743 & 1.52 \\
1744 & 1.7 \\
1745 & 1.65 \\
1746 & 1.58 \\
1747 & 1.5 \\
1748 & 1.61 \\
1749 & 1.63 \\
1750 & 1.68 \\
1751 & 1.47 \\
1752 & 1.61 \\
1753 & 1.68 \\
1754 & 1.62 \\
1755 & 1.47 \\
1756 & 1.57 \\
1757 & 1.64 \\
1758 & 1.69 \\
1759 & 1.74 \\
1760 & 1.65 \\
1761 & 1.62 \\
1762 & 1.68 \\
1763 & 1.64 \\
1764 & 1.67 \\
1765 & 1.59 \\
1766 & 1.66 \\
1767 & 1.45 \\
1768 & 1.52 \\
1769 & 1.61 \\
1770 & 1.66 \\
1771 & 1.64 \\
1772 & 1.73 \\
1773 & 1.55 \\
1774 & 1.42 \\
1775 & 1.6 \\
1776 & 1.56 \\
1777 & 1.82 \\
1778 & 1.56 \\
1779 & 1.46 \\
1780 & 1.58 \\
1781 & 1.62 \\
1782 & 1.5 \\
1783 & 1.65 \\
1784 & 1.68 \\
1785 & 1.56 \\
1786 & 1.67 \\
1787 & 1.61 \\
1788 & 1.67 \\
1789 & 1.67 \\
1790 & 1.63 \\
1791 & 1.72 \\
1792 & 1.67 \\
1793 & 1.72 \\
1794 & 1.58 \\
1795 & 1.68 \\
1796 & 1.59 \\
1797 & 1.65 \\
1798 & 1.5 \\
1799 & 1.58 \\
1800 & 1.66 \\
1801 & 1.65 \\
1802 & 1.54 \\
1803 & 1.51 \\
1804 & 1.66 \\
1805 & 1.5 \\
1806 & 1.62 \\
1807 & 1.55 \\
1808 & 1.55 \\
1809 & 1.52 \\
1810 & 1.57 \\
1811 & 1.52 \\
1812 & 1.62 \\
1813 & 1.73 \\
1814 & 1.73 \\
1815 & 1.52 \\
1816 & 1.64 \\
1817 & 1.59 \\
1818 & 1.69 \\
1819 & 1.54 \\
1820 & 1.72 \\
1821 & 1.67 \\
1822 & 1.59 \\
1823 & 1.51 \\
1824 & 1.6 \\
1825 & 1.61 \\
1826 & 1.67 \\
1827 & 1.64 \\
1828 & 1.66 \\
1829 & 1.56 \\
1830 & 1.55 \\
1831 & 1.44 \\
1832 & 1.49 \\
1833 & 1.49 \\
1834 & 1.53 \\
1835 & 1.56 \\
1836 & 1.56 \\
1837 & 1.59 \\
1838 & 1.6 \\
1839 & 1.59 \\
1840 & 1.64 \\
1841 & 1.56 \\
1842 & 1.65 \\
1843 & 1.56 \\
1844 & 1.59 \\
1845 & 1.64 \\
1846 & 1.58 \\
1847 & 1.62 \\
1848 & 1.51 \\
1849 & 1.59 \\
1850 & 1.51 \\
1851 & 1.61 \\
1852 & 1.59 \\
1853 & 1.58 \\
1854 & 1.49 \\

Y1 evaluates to 0.99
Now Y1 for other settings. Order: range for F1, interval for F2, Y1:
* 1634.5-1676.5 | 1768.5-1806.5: 1.00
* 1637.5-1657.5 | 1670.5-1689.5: 1.02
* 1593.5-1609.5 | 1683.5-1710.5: 1.07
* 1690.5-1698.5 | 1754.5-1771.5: 0.97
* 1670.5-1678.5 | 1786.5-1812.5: 1.01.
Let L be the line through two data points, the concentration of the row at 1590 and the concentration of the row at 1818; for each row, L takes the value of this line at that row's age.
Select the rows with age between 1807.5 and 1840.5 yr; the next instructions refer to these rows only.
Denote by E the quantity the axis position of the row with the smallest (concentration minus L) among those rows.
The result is 1831 yr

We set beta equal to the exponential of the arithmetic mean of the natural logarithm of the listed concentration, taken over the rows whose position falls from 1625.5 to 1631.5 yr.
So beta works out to 1.65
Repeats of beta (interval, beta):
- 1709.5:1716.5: 1.60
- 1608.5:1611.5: 1.63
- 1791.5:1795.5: 1.66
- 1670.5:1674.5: 1.60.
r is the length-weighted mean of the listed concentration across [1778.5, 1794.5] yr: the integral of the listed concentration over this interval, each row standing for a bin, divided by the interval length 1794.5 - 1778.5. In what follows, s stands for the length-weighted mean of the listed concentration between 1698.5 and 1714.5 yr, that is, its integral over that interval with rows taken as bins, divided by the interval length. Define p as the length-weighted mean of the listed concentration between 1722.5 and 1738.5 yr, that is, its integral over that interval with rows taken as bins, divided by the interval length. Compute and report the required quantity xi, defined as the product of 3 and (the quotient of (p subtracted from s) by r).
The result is 0.02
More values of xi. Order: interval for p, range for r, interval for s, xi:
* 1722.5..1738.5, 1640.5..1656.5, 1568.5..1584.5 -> 0.29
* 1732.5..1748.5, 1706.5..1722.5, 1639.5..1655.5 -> 0.11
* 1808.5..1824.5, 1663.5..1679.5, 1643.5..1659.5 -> 0.06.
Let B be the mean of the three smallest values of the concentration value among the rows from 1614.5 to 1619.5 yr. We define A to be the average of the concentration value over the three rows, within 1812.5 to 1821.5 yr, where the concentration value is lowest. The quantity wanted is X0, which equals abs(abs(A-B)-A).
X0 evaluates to 1.49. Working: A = 1.55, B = 1.61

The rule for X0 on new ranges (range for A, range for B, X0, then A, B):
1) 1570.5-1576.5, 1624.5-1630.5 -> 1.61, 1.64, 1.61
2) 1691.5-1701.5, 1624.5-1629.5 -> 1.41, 1.53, 1.65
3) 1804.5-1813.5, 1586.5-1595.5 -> 1.45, 1.51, 1.58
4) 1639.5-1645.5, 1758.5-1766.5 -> 1.57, 1.59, 1.62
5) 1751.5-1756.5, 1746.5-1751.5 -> 1.53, 1.55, 1.53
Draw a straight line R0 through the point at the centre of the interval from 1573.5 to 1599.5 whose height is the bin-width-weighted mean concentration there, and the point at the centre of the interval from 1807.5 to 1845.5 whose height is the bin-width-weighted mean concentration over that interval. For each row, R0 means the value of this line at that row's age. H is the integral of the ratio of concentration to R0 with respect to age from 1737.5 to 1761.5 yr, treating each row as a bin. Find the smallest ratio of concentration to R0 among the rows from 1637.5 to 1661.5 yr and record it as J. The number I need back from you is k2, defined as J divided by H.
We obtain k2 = 0.0380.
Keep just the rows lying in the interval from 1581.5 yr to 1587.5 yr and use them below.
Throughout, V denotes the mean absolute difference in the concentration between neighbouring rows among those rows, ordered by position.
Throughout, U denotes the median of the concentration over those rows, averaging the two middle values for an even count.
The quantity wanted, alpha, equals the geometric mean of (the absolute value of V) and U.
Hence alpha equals 0.37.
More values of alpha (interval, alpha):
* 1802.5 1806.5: 0.47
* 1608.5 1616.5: 0.42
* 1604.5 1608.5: 0.27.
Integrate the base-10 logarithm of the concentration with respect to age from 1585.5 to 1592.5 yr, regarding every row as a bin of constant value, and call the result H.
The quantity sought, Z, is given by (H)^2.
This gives 2.36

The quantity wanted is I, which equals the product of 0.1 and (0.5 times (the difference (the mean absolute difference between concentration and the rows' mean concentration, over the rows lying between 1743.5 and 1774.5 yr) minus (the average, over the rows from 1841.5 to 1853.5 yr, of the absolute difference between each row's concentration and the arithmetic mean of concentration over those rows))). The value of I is 0.0016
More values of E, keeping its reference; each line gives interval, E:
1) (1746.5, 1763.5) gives 1755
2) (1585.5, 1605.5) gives 1593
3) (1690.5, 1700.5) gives 1698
